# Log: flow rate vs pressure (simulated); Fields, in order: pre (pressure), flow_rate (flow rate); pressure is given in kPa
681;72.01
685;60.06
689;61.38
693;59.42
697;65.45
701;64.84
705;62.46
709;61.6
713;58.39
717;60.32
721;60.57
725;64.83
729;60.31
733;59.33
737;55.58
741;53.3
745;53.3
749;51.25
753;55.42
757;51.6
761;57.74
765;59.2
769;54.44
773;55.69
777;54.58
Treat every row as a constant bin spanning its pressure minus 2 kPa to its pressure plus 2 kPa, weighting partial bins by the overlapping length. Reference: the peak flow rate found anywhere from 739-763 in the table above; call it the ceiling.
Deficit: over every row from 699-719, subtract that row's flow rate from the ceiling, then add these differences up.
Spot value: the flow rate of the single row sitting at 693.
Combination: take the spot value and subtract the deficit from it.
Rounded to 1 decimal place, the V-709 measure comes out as 78.3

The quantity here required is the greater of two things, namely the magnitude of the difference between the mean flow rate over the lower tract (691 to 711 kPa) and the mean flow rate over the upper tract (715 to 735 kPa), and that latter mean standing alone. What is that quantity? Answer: 61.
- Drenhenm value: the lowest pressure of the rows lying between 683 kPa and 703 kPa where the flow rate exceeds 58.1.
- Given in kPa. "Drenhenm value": 685 kPa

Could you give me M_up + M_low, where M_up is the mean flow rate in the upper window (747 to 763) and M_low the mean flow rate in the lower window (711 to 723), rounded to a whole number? 114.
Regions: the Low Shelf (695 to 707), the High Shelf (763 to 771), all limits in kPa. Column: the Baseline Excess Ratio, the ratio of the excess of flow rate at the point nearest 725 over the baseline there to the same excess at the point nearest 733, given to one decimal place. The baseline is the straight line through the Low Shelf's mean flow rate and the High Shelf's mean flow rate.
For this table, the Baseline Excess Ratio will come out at -2.5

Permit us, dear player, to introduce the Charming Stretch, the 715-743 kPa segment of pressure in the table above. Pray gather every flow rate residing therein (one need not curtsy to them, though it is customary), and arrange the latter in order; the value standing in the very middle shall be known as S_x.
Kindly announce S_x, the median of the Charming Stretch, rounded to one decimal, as 60.3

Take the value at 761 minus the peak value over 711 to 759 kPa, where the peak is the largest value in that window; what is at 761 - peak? -7.1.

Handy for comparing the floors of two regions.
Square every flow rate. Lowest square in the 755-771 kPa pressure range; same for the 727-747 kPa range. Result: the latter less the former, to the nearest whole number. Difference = 178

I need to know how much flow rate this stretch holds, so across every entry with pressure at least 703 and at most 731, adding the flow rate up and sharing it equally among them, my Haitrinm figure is 61.2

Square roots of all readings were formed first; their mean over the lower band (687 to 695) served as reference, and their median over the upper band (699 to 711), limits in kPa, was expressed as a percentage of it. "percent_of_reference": 102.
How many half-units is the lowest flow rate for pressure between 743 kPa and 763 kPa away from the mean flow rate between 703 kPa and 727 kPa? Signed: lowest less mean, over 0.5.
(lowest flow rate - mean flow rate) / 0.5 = -20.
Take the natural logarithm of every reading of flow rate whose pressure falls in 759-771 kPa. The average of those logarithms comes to 4.04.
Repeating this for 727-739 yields 4.07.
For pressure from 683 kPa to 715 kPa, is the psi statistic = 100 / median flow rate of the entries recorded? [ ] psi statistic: 1.63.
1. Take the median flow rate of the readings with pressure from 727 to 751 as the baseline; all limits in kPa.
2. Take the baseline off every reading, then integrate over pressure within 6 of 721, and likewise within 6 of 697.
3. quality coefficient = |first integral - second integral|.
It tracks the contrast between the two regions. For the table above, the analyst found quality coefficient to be 16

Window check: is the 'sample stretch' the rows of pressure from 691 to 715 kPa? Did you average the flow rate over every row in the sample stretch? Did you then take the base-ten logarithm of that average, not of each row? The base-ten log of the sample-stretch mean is 1.79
